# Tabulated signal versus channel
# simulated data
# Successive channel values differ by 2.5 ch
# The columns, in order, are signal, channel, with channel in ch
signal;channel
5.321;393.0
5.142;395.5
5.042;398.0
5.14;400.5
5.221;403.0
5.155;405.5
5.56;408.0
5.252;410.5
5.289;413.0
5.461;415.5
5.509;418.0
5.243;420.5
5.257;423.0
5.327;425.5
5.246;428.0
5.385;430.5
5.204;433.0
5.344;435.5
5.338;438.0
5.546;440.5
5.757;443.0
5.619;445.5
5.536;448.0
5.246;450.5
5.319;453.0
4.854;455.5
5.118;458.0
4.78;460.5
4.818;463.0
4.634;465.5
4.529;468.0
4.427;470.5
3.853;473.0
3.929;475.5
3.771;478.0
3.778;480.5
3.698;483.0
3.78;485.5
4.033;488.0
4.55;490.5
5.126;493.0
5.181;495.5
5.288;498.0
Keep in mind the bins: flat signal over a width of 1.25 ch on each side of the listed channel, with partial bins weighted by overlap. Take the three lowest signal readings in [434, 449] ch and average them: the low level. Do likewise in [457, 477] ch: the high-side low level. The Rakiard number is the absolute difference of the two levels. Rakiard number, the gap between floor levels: 1.3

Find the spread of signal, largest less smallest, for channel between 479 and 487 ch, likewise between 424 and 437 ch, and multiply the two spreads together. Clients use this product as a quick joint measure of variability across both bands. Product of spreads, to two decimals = 0.01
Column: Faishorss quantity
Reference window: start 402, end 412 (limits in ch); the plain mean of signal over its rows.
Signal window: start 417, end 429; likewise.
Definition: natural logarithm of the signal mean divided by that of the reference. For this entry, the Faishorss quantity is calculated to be 0.00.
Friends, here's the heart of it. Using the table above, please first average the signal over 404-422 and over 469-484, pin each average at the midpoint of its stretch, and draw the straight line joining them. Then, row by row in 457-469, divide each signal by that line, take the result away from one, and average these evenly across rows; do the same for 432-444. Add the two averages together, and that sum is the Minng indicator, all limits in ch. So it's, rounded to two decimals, -0.27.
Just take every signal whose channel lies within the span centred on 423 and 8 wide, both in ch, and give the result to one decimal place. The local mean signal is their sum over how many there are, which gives 5.3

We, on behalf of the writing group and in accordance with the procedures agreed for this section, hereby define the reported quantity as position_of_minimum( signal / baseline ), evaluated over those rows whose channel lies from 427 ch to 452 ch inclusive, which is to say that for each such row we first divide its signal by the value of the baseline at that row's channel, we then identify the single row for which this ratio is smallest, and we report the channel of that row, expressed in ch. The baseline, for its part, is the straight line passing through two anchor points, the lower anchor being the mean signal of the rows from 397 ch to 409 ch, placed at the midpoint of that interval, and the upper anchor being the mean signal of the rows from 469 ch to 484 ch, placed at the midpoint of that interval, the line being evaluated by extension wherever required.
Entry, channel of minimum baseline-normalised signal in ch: 428.0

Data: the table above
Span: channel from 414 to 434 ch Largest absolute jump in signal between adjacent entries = 0.27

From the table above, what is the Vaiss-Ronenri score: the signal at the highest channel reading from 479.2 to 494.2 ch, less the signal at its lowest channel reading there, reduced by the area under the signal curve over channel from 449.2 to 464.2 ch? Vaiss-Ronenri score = -74.0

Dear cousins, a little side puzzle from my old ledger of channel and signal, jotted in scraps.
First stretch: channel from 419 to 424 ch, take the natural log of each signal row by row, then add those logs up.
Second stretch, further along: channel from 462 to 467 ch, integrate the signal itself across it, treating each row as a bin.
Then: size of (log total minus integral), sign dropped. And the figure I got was 20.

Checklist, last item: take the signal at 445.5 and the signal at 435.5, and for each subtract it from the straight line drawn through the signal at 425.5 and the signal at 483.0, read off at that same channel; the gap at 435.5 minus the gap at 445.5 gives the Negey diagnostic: 0.6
